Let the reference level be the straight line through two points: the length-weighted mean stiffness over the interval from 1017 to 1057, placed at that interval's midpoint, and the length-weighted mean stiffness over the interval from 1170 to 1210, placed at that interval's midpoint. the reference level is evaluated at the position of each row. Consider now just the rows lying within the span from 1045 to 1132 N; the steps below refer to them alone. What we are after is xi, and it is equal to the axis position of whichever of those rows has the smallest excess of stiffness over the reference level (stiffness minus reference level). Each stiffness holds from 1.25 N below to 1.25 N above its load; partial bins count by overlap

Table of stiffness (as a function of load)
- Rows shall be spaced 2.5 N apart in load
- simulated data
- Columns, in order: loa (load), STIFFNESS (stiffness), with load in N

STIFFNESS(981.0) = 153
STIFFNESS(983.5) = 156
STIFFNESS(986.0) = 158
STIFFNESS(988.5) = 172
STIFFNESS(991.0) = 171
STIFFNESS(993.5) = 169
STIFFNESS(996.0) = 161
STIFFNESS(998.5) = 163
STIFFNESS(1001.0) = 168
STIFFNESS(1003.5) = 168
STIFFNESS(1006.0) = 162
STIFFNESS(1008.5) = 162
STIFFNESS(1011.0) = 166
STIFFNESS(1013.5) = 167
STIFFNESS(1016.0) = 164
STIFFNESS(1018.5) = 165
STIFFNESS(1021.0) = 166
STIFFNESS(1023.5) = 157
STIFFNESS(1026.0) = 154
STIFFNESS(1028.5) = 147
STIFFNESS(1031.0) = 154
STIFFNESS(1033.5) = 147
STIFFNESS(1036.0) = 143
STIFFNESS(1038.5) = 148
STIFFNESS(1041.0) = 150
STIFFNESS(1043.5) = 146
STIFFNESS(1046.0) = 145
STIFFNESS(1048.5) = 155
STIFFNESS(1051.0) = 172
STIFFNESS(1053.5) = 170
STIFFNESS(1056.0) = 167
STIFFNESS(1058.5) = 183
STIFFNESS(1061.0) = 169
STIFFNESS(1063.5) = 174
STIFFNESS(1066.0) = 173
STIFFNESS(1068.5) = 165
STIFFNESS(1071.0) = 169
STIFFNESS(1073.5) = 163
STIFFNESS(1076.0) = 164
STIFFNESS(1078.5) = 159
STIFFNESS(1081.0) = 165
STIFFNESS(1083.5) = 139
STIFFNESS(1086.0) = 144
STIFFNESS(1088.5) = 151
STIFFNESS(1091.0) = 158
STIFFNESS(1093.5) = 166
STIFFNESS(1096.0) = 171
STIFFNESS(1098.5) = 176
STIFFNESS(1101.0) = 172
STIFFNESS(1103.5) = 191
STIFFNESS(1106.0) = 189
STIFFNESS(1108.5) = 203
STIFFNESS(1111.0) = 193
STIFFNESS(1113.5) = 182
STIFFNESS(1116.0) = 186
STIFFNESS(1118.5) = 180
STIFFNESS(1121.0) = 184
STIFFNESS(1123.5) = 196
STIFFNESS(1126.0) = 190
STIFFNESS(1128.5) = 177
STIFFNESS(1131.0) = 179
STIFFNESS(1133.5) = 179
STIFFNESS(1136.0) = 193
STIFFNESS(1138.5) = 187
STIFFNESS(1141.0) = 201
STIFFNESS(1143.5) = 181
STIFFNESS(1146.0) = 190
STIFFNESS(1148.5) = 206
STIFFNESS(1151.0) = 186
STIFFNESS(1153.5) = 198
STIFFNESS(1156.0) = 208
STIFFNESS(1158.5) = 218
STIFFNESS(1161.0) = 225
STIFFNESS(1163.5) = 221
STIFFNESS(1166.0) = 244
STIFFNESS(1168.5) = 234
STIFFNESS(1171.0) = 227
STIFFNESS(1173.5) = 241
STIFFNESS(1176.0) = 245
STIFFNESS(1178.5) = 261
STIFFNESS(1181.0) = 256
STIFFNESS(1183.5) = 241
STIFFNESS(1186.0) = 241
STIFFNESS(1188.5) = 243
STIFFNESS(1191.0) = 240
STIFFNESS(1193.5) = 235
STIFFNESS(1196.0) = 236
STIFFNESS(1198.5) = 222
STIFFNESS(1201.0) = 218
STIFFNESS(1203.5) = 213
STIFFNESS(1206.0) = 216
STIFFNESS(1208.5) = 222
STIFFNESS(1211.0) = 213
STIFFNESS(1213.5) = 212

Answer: 1083.5 N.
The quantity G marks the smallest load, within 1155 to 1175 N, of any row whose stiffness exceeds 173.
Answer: 1156.0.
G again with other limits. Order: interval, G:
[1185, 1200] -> 1186.0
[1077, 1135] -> 1098.5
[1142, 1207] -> 1143.5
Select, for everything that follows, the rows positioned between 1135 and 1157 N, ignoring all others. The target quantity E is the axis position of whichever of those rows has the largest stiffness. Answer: 1156.0 N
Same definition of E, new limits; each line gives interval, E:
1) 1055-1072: 1058.5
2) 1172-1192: 1178.5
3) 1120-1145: 1141.0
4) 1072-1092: 1081.0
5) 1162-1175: 1166.0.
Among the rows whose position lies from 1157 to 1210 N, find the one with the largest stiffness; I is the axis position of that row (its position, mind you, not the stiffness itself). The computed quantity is 1178.5 N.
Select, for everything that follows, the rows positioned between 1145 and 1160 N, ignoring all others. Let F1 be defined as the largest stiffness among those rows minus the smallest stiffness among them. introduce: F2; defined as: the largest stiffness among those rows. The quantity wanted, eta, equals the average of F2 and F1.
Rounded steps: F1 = 32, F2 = 218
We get 125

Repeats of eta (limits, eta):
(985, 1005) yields 93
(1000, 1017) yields 87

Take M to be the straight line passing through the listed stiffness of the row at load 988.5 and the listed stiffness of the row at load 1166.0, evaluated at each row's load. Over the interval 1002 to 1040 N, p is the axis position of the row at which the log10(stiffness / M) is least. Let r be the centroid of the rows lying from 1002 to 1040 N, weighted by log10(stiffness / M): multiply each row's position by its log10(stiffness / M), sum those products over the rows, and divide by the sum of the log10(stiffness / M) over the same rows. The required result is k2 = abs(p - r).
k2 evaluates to 10.3 N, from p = 1036.0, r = 1025.7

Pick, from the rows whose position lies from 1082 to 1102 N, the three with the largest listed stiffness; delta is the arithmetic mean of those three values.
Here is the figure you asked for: 173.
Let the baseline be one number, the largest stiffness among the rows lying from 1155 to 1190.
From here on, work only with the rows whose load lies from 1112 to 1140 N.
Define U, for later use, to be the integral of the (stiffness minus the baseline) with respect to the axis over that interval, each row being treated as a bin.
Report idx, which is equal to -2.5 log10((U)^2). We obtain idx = -16.6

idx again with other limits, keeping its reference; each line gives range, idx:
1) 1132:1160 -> -16.3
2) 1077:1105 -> -17.2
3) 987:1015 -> -17.1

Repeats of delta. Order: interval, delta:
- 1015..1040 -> 165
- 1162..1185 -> 254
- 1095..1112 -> 196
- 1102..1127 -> 197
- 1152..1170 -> 234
